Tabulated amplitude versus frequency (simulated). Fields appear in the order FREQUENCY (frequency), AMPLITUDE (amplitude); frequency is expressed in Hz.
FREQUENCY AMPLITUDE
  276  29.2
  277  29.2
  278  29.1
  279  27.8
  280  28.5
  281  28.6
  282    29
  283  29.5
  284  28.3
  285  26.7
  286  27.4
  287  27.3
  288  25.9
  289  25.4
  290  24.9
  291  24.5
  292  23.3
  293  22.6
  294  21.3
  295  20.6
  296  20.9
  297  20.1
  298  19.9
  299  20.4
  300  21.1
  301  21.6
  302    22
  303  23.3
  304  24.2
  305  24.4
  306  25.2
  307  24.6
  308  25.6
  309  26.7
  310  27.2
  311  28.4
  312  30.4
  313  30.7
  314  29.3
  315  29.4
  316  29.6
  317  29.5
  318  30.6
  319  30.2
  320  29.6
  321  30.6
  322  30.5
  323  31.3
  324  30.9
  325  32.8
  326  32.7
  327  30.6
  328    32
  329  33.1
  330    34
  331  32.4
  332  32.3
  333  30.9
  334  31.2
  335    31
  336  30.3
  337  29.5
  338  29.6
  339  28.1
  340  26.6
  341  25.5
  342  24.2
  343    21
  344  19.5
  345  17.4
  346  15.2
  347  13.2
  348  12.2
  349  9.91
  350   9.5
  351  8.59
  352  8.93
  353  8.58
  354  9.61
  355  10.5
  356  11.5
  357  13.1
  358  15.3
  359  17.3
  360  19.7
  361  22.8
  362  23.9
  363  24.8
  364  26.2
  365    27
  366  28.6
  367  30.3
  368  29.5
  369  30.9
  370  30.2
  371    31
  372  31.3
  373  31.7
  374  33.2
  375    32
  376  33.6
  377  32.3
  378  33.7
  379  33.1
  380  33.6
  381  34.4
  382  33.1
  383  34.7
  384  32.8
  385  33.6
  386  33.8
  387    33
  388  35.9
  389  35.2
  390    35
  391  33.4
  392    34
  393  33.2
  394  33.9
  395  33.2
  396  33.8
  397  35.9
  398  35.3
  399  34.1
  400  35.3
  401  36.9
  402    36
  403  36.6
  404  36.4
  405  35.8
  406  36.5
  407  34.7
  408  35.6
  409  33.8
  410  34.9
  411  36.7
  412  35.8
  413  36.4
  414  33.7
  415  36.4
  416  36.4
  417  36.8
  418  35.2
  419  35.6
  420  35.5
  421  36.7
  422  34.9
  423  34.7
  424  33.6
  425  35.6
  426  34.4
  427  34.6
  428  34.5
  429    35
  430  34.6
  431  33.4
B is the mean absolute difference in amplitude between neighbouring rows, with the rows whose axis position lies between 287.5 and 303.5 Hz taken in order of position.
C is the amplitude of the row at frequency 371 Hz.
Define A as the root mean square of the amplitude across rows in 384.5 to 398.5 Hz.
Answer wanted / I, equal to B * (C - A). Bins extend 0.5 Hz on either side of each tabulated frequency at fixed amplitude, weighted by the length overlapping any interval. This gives -2.2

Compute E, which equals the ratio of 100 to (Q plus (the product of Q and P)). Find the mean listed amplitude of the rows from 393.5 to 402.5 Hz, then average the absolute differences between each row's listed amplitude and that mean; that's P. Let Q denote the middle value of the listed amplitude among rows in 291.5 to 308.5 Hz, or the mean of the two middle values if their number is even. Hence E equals 2.22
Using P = 1.05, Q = 22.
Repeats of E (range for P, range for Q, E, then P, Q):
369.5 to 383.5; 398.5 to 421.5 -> 1.33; 1.11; 36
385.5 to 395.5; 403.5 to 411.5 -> 1.57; 0.78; 36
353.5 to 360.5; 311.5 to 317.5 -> 0.83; 3.06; 30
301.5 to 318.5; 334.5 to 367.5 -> 1.46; 2.47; 20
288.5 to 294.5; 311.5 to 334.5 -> 1.44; 1.27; 31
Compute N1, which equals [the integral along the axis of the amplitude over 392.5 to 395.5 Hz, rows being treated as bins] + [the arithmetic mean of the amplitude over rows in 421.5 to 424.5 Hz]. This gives 135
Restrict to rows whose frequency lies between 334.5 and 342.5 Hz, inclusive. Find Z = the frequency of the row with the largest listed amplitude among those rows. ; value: 335 Hz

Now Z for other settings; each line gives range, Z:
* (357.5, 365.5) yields 365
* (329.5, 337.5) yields 330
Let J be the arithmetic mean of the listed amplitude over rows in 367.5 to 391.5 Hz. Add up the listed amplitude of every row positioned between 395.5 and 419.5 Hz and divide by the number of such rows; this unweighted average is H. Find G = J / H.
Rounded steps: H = 35.6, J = 33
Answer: 0.93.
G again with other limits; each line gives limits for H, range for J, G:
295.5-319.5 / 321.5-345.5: 1.13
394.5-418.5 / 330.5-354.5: 0.59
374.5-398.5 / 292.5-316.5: 0.73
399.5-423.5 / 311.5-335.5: 0.87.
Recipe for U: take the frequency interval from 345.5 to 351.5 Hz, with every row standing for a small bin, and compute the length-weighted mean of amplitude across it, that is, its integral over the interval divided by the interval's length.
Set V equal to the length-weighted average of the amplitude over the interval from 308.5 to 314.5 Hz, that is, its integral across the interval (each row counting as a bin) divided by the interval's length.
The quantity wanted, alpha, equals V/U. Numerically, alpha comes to 2.52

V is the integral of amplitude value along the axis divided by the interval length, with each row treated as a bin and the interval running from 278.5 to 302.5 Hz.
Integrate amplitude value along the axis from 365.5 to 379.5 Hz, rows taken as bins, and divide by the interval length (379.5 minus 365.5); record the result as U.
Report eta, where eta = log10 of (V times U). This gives 2.89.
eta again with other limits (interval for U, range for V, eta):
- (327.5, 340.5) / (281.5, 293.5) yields 2.91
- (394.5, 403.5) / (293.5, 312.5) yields 2.92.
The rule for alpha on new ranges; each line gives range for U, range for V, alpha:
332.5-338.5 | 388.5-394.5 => 1.12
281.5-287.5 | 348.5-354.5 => 0.33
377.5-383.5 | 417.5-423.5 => 1.05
